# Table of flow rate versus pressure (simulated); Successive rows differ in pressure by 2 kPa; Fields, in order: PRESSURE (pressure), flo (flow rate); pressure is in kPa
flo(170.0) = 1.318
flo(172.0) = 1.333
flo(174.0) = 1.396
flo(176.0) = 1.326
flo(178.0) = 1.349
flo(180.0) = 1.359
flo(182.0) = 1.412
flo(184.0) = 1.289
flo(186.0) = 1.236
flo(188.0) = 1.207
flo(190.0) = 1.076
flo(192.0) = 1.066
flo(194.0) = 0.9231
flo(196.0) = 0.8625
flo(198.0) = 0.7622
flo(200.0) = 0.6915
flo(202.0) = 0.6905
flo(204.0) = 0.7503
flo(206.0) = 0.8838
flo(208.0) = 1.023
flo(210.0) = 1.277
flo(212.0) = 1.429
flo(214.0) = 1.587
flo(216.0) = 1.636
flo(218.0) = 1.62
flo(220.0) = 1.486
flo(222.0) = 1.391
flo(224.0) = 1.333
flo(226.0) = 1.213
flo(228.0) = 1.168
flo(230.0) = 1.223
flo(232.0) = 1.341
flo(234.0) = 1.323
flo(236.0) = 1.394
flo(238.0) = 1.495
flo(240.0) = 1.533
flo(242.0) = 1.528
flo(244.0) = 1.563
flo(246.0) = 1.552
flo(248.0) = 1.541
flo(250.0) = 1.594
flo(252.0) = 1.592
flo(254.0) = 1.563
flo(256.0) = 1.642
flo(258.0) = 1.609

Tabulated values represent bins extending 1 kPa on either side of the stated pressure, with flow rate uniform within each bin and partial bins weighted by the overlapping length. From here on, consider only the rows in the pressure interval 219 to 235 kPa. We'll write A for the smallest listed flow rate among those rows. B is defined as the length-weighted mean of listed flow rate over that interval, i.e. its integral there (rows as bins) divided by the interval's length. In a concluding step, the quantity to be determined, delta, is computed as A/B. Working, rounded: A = 1.168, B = 1.3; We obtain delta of 0.89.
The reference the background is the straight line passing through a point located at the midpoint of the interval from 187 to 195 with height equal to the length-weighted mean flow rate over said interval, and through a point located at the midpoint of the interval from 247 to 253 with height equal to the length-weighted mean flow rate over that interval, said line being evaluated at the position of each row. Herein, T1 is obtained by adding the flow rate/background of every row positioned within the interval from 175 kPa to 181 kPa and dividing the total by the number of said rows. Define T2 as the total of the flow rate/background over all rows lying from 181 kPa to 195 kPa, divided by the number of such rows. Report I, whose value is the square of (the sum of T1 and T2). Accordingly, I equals 6.4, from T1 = 1.41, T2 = 1.13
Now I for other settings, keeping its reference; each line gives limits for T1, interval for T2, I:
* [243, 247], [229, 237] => 3.8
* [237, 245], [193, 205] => 2.9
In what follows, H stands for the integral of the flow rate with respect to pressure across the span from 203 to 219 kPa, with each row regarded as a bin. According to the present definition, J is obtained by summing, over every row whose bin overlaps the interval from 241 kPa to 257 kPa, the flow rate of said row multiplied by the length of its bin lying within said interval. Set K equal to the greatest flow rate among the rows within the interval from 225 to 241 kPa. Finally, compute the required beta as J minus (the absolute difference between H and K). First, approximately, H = 20.4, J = 25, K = 1.533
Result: 6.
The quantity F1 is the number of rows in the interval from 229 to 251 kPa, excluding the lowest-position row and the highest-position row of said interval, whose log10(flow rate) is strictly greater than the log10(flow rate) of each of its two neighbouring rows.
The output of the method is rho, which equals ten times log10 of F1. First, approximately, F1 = 3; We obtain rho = 4.8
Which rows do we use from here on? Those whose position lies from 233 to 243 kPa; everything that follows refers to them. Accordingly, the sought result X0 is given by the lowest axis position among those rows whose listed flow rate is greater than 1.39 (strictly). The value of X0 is 236.0 kPa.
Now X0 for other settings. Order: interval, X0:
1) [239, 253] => 240.0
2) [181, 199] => 182.0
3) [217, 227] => 218.0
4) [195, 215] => 212.0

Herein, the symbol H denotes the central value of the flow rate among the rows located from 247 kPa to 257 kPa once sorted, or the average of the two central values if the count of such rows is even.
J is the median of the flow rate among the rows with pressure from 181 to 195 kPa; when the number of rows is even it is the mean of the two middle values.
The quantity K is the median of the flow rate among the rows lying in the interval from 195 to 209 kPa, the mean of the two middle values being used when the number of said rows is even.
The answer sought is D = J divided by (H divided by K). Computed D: 0.6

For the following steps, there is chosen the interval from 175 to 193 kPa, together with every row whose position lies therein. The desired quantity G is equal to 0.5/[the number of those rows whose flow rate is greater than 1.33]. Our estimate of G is 0.17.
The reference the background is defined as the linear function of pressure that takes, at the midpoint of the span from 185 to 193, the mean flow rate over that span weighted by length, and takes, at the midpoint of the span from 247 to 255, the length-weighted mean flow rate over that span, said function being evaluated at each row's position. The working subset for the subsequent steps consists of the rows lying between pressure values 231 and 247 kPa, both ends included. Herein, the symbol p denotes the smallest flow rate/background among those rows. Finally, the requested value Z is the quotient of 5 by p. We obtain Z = 5.5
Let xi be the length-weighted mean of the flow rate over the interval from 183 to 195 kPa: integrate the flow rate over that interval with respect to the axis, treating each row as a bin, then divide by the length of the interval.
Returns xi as 1.13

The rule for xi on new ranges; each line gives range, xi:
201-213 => 1.01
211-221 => 1.55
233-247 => 1.48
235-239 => 1.44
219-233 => 1.31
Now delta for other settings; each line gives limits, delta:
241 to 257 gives 0.97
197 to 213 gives 0.74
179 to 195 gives 0.77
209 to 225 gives 0.87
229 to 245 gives 0.86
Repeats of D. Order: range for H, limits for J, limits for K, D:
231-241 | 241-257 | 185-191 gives 1.4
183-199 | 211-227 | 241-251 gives 2.1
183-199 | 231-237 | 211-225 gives 1.9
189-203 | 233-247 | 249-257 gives 2.8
